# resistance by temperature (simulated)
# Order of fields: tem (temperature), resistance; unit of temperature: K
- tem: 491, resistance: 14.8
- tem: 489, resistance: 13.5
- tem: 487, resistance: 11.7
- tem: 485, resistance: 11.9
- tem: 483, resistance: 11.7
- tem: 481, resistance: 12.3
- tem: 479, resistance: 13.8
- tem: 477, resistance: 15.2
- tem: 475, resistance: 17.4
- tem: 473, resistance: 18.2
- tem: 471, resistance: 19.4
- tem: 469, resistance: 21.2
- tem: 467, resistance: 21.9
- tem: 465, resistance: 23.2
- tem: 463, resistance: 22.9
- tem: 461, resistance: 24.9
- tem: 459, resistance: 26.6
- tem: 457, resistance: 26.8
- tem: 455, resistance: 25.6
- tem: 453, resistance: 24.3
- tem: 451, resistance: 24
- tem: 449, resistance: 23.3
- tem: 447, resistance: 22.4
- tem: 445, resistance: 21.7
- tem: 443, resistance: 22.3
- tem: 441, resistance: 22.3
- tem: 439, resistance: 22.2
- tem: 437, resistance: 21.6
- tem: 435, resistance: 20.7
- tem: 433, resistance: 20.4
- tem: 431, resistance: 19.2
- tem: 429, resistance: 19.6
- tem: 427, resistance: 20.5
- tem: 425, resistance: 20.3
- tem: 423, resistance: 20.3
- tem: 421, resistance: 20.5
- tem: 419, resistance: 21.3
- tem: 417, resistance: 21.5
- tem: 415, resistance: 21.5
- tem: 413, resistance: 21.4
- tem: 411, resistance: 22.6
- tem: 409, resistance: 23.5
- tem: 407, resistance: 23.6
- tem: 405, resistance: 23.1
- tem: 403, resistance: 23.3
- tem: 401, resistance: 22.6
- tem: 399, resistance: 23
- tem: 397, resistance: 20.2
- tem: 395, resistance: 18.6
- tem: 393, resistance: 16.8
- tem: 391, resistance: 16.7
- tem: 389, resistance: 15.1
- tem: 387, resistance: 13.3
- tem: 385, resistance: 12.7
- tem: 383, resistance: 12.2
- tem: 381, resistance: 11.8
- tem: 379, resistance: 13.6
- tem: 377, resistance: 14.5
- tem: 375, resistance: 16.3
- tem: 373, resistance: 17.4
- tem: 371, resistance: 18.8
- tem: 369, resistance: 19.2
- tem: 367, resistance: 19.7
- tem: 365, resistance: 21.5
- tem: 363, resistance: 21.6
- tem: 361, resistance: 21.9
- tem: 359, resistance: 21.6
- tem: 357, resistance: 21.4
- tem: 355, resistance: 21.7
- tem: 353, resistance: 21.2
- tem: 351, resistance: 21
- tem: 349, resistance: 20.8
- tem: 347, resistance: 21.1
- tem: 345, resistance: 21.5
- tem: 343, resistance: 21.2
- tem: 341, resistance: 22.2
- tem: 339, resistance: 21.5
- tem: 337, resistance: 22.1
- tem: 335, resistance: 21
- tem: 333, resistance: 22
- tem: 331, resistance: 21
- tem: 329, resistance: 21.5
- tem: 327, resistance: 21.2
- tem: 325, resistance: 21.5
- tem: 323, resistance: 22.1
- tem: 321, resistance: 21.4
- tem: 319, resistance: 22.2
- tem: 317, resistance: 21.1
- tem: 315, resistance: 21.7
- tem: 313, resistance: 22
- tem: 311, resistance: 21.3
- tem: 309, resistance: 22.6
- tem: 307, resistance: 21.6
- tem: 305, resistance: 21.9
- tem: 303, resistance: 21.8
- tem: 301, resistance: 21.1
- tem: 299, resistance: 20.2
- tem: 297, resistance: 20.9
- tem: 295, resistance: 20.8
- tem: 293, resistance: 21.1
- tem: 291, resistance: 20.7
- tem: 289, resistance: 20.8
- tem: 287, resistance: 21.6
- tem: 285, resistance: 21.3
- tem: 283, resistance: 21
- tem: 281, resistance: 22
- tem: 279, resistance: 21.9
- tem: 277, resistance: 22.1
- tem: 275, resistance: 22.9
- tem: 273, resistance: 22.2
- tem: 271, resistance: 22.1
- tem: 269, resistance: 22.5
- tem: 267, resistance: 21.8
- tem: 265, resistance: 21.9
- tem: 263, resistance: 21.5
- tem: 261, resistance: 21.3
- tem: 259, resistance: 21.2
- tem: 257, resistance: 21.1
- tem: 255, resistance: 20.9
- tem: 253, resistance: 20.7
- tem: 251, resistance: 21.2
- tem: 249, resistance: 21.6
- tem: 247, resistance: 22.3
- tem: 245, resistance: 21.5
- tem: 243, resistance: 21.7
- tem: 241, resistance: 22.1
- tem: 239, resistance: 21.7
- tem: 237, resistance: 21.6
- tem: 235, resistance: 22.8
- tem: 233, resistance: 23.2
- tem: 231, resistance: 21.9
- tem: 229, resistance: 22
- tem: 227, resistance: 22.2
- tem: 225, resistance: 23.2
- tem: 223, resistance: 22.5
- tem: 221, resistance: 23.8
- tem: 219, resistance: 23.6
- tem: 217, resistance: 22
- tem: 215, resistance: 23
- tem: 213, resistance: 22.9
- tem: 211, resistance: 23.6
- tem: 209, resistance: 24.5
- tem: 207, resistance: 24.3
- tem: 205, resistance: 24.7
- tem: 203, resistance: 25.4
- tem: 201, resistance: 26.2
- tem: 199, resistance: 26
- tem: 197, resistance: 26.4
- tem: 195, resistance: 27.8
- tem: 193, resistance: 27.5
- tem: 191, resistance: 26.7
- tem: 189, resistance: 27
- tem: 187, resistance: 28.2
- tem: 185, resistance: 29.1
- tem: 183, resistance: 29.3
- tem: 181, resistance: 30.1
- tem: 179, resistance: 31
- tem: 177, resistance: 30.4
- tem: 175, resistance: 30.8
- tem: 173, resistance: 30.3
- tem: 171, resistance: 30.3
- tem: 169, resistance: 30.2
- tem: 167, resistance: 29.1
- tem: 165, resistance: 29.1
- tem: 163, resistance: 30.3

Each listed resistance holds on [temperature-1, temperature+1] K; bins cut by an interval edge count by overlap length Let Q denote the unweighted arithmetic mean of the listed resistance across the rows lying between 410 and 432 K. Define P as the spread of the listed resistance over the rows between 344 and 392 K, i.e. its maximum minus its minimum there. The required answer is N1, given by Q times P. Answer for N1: 210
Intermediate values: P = 10.1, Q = 20.8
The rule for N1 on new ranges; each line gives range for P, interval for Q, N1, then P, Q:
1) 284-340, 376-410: 43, 2.4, 17.9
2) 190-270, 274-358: 152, 7.1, 21.5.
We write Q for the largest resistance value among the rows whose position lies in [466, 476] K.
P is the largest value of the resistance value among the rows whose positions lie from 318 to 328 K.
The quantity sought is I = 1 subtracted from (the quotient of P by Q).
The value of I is 0.01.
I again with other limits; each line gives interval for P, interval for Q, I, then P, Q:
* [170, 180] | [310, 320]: 0.40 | 31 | 22.2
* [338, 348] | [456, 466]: -0.17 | 22.2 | 26.8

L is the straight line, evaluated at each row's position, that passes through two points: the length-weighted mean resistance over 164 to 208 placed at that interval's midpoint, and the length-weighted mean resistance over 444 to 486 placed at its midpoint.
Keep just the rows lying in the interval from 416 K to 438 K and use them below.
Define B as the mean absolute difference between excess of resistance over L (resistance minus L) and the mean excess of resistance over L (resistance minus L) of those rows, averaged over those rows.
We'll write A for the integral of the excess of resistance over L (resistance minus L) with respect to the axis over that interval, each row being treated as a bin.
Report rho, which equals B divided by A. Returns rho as -0.026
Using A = -21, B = 0.54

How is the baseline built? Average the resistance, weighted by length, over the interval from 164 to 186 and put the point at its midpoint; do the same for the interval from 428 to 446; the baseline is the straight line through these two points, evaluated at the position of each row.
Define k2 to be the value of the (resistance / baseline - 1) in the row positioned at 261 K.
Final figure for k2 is -0.21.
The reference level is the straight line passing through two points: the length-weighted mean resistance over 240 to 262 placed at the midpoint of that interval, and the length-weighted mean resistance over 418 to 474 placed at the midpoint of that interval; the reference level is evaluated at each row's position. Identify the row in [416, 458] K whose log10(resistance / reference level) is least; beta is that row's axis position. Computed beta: 431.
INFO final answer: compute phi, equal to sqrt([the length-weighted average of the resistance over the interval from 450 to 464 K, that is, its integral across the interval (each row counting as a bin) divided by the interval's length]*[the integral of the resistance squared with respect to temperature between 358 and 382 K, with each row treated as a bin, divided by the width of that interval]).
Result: 92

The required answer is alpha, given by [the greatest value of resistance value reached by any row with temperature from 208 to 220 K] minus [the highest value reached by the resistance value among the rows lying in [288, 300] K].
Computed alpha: 3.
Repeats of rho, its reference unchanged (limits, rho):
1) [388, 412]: -0.082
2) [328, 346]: -0.009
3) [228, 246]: -0.005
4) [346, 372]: -0.011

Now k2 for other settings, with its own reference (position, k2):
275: -0.14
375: -0.30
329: -0.13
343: -0.13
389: -0.34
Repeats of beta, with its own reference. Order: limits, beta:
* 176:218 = 217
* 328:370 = 369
